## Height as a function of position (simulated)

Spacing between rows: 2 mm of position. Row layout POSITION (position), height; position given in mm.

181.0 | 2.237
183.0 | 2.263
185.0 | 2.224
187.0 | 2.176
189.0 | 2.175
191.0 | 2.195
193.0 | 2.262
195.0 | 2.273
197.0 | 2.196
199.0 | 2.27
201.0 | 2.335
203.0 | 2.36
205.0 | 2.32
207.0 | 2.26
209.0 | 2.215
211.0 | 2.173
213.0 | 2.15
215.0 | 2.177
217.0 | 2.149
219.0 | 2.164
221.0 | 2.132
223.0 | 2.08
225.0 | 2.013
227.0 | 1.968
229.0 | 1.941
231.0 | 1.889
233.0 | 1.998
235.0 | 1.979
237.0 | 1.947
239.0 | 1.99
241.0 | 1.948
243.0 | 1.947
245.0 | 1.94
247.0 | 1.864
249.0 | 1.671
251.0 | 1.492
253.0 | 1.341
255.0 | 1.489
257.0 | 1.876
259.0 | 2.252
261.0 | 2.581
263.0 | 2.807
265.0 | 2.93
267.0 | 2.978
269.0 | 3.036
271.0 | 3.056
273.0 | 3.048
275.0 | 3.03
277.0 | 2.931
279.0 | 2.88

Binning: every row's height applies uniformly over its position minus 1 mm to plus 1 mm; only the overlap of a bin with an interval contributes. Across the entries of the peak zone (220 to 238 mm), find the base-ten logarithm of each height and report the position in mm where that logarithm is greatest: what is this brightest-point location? 221.0 mm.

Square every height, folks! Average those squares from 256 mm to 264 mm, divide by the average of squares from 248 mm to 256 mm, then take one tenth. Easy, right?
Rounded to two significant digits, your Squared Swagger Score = 0.26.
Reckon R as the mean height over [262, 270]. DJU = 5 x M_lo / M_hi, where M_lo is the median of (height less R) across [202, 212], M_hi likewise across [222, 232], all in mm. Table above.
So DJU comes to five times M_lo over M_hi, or 3.5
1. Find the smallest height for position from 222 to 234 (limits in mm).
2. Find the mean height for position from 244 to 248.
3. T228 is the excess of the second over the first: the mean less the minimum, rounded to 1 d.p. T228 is 0.0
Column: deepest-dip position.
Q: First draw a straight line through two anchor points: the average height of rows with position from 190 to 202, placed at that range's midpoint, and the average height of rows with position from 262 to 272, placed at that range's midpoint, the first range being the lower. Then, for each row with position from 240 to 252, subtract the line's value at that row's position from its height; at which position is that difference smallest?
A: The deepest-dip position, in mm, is 251.0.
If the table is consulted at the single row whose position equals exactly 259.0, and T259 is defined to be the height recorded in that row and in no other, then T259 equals 2.252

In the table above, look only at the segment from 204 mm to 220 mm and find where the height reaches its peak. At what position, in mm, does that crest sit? 205.0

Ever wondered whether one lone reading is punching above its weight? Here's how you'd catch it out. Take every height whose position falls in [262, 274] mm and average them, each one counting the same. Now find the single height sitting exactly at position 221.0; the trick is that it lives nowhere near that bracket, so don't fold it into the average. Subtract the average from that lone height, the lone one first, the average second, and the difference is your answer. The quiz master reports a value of -0.8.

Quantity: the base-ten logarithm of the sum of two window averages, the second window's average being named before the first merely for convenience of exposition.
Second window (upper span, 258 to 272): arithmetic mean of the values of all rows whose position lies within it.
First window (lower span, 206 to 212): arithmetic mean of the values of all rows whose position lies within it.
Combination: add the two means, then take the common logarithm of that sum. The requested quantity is 0.701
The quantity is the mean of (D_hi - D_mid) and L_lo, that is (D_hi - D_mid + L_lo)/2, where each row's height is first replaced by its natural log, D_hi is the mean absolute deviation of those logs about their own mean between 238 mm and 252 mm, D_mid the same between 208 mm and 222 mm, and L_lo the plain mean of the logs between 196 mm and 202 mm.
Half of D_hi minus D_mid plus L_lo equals 0.45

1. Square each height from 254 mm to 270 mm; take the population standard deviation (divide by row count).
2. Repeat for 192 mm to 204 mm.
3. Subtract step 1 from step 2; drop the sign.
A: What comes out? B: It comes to 2.22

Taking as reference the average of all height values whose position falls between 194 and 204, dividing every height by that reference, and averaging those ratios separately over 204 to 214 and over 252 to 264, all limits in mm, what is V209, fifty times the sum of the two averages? 94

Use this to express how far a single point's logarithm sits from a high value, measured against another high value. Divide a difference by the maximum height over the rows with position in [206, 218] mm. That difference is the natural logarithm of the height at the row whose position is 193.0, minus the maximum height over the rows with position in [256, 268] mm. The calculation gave -1.0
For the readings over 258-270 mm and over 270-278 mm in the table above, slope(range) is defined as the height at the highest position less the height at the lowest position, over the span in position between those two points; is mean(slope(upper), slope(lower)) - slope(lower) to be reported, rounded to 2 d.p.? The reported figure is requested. -0.05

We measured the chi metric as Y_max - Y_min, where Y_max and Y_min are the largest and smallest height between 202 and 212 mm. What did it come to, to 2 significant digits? 0.19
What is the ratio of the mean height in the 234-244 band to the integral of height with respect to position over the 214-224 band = 0.092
